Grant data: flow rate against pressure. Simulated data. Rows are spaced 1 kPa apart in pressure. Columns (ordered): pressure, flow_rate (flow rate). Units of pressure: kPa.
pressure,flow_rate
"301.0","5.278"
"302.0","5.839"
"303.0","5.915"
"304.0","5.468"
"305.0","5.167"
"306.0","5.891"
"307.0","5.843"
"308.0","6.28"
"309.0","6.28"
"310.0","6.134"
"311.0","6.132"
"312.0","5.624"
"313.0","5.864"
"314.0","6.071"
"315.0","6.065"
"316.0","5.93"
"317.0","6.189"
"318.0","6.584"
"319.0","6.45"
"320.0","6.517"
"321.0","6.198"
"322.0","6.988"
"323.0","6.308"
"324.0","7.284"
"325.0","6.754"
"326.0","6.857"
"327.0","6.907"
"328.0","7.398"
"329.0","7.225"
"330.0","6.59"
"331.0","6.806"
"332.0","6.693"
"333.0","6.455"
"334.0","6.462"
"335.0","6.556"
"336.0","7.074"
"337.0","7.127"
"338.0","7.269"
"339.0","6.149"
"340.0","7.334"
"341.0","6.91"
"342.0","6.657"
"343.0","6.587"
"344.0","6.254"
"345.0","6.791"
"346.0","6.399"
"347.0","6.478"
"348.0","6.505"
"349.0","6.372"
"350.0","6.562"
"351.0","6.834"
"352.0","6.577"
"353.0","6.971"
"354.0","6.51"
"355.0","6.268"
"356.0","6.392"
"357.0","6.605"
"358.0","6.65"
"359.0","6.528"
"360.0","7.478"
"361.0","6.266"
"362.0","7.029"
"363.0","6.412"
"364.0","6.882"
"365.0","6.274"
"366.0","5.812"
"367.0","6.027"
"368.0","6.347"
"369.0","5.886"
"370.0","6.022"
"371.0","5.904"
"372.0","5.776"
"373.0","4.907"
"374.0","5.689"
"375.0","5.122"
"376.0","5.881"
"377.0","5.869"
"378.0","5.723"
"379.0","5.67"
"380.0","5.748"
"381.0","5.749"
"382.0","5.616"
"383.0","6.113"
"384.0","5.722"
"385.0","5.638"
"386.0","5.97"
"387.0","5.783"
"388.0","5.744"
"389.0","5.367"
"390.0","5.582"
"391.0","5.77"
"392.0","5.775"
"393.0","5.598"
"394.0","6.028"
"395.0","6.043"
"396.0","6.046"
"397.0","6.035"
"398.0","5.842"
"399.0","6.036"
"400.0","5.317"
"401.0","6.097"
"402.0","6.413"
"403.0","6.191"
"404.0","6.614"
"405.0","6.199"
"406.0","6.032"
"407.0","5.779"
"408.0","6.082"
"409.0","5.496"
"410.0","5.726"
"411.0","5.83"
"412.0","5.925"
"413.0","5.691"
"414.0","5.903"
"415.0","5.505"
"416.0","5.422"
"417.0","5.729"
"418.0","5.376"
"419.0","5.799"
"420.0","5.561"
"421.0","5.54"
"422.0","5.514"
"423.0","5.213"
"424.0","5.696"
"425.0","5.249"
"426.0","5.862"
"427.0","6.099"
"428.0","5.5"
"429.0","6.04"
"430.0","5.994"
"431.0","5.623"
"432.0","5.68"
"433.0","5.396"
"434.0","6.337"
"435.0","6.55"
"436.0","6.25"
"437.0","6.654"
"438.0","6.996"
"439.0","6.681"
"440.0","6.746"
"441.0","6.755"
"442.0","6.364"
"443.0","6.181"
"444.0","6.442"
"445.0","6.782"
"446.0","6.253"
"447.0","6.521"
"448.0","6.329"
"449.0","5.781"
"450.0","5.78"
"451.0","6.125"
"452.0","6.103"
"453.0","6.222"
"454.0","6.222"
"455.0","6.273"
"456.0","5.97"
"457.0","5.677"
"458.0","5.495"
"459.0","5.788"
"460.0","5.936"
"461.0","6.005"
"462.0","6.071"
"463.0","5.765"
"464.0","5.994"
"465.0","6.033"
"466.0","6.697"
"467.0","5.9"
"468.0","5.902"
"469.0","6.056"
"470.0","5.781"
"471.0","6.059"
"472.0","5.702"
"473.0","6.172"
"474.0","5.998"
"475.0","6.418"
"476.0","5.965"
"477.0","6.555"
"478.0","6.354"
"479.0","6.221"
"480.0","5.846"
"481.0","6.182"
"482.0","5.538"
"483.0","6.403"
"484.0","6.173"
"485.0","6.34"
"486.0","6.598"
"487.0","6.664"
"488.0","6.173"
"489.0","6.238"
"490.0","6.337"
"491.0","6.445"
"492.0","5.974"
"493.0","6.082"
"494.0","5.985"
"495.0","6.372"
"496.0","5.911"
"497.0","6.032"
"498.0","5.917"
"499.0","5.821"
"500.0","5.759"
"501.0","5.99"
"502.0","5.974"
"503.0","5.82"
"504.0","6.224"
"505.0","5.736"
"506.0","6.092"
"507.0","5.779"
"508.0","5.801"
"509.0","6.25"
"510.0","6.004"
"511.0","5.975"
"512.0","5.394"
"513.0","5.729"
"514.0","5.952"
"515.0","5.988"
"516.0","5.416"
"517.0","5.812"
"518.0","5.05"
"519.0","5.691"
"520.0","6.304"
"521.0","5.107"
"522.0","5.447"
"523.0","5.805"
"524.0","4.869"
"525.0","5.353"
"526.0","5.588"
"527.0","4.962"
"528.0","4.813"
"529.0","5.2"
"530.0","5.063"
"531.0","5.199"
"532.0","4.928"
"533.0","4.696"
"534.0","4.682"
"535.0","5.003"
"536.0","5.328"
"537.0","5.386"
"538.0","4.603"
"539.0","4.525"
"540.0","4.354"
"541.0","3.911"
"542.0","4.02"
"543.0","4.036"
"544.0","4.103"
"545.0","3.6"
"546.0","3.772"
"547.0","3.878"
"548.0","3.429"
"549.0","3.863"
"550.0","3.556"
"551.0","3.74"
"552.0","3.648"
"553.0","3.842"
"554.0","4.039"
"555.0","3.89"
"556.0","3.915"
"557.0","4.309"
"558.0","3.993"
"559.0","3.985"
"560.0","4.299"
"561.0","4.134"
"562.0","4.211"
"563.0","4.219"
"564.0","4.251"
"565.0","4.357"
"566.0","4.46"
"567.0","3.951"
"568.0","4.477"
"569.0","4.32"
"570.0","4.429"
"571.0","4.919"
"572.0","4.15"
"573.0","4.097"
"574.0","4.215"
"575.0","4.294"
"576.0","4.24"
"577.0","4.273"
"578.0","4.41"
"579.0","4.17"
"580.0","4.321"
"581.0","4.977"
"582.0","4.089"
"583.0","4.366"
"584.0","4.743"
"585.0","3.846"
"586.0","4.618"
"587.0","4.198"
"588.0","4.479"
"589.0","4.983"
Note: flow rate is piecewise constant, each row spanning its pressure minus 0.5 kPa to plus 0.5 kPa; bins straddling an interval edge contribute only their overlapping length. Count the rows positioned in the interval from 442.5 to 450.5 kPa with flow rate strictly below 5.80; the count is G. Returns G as 2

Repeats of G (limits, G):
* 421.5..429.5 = 5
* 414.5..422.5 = 8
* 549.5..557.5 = 8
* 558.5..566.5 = 8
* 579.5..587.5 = 8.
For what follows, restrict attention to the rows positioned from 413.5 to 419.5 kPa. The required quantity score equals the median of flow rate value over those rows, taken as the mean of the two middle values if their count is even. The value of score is 5.6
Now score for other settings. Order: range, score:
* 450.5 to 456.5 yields 6.2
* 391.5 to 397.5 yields 6.0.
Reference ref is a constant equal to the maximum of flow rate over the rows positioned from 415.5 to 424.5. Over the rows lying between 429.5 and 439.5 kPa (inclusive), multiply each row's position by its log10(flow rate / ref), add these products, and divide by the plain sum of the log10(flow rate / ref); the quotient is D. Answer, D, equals 437.3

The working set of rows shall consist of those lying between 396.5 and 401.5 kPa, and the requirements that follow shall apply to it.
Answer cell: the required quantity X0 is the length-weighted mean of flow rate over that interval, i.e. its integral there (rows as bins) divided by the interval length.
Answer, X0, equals 5.9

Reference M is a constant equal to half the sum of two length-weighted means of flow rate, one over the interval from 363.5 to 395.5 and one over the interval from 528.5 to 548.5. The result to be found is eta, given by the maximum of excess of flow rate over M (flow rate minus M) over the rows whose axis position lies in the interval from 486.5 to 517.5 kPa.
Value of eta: 1.5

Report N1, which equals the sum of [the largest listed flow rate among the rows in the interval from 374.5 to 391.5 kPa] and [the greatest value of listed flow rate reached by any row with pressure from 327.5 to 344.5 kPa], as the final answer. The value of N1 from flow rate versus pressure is 13.5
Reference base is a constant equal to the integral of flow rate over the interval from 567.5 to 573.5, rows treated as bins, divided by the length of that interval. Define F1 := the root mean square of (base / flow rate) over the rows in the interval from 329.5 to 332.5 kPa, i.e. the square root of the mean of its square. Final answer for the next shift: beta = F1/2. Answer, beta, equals 0.329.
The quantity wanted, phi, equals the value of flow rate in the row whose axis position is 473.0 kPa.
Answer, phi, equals 6.172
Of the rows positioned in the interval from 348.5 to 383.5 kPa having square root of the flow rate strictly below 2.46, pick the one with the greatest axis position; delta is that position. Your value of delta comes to 382.0 kPa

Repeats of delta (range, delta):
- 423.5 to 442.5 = 433.0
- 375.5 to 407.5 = 407.0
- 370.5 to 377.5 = 377.0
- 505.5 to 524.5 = 524.0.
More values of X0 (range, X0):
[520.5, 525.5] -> 5.3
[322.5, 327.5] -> 6.8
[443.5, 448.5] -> 6.5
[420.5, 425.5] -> 5.4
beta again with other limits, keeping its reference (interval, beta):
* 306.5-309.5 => 0.359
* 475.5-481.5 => 0.356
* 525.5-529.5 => 0.430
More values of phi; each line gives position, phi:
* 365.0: 6.274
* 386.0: 5.97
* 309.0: 6.28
